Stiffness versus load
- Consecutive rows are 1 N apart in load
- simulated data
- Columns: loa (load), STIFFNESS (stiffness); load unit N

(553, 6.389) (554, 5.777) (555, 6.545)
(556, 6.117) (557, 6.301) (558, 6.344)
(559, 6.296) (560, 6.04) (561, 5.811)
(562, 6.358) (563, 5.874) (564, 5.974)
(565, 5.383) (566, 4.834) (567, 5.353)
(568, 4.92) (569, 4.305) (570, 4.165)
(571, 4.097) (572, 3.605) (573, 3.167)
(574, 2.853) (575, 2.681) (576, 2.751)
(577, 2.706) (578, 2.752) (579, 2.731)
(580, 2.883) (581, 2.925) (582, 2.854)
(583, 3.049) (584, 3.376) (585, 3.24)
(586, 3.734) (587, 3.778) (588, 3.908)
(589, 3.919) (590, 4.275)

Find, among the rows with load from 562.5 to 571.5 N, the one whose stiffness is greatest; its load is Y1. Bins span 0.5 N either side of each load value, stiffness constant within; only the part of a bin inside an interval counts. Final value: 564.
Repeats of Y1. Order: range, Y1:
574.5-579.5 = 578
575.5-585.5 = 584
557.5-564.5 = 562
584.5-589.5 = 589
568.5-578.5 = 569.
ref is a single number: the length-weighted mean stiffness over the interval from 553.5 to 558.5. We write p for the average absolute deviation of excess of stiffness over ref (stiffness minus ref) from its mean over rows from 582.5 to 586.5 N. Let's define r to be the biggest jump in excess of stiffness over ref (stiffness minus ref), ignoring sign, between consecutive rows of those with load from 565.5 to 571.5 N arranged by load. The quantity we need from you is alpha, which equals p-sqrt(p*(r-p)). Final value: -0.08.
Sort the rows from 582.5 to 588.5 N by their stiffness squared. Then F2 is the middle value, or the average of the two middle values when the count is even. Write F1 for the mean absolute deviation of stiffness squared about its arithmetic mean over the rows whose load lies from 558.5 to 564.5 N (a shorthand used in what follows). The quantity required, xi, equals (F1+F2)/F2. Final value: 1.17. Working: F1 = 2.2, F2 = 13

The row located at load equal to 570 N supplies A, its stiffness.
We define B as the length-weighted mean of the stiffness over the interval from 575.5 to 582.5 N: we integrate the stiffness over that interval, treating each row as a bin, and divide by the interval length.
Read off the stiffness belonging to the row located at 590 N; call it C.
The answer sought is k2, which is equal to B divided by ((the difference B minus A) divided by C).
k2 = -8.8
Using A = 4.165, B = 2.8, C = 4.275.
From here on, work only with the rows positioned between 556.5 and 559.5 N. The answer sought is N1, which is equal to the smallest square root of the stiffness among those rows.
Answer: 2.5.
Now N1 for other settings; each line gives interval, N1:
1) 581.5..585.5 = 1.7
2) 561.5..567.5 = 2.2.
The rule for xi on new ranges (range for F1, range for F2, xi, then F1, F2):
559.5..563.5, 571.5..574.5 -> 1.22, 2.2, 10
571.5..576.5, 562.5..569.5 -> 1.07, 1.9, 29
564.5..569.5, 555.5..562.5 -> 1.08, 3.3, 40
